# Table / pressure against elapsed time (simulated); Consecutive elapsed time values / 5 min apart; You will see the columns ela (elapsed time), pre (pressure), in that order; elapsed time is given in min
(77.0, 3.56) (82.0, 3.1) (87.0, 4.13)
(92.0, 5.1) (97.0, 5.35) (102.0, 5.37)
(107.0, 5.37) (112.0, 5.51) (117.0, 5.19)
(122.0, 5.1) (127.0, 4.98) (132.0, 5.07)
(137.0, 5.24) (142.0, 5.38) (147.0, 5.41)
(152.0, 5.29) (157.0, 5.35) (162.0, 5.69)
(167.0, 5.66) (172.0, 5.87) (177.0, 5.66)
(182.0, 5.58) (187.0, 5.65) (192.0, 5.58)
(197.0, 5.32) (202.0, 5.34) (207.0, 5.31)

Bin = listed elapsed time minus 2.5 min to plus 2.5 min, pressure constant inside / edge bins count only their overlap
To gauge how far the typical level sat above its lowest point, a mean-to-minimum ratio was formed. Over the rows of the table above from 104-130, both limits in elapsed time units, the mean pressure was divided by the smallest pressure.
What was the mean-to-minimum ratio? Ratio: 1.05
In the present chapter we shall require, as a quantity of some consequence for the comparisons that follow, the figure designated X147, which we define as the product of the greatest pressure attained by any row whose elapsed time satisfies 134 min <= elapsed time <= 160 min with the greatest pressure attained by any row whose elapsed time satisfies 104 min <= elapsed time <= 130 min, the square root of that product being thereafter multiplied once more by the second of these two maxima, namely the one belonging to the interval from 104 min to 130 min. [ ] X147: 30.1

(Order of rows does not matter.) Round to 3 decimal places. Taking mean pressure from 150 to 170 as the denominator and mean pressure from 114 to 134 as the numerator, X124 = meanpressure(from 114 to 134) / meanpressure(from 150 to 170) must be 0.925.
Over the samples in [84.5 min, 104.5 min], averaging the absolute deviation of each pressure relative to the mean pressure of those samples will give 0.429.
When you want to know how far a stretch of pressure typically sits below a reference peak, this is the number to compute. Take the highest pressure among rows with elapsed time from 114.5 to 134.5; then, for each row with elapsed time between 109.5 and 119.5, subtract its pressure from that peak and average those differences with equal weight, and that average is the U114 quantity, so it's -0.2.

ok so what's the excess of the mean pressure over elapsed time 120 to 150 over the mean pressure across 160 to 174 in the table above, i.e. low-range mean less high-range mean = -0.54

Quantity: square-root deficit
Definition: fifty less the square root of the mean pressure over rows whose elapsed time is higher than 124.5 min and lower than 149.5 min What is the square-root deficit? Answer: 47.7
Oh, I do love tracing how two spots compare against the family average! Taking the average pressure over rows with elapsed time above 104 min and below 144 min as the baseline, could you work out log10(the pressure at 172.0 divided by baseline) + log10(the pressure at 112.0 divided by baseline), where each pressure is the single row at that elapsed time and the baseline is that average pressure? 0.073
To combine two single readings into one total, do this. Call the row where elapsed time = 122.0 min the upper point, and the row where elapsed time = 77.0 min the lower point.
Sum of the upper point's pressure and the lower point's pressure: 8.7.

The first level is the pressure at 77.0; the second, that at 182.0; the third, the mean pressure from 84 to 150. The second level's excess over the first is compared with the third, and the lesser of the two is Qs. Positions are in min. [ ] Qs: 2.0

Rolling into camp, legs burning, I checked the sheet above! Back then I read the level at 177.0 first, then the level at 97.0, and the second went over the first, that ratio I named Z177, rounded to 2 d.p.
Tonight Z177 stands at 0.95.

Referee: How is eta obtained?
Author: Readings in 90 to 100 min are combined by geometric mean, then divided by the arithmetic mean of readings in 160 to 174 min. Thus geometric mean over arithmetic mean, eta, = 0.91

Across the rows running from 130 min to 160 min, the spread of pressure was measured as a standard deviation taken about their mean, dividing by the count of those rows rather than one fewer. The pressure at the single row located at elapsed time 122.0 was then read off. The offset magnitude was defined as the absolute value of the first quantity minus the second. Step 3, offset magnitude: 4.99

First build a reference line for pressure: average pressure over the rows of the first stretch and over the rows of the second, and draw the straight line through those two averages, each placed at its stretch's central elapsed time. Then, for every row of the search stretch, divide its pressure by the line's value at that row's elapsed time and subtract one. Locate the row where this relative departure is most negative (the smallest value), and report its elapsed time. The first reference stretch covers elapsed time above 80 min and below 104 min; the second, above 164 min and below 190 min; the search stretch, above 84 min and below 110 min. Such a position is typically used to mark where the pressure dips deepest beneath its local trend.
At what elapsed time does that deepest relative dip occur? 87.0 min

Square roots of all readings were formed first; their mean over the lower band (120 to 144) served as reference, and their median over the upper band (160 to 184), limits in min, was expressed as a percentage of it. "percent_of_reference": 105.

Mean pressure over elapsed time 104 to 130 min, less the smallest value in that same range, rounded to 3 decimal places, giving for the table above 0.250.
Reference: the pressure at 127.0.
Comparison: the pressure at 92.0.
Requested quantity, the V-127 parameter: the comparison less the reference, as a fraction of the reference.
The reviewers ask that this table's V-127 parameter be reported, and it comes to 0.024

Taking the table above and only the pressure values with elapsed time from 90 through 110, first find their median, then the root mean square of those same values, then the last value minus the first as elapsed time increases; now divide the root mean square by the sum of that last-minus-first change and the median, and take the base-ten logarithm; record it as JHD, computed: -0.026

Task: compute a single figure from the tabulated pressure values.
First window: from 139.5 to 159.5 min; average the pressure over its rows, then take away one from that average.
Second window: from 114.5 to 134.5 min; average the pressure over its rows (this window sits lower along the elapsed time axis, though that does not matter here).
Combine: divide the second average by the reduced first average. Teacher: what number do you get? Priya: 1.17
